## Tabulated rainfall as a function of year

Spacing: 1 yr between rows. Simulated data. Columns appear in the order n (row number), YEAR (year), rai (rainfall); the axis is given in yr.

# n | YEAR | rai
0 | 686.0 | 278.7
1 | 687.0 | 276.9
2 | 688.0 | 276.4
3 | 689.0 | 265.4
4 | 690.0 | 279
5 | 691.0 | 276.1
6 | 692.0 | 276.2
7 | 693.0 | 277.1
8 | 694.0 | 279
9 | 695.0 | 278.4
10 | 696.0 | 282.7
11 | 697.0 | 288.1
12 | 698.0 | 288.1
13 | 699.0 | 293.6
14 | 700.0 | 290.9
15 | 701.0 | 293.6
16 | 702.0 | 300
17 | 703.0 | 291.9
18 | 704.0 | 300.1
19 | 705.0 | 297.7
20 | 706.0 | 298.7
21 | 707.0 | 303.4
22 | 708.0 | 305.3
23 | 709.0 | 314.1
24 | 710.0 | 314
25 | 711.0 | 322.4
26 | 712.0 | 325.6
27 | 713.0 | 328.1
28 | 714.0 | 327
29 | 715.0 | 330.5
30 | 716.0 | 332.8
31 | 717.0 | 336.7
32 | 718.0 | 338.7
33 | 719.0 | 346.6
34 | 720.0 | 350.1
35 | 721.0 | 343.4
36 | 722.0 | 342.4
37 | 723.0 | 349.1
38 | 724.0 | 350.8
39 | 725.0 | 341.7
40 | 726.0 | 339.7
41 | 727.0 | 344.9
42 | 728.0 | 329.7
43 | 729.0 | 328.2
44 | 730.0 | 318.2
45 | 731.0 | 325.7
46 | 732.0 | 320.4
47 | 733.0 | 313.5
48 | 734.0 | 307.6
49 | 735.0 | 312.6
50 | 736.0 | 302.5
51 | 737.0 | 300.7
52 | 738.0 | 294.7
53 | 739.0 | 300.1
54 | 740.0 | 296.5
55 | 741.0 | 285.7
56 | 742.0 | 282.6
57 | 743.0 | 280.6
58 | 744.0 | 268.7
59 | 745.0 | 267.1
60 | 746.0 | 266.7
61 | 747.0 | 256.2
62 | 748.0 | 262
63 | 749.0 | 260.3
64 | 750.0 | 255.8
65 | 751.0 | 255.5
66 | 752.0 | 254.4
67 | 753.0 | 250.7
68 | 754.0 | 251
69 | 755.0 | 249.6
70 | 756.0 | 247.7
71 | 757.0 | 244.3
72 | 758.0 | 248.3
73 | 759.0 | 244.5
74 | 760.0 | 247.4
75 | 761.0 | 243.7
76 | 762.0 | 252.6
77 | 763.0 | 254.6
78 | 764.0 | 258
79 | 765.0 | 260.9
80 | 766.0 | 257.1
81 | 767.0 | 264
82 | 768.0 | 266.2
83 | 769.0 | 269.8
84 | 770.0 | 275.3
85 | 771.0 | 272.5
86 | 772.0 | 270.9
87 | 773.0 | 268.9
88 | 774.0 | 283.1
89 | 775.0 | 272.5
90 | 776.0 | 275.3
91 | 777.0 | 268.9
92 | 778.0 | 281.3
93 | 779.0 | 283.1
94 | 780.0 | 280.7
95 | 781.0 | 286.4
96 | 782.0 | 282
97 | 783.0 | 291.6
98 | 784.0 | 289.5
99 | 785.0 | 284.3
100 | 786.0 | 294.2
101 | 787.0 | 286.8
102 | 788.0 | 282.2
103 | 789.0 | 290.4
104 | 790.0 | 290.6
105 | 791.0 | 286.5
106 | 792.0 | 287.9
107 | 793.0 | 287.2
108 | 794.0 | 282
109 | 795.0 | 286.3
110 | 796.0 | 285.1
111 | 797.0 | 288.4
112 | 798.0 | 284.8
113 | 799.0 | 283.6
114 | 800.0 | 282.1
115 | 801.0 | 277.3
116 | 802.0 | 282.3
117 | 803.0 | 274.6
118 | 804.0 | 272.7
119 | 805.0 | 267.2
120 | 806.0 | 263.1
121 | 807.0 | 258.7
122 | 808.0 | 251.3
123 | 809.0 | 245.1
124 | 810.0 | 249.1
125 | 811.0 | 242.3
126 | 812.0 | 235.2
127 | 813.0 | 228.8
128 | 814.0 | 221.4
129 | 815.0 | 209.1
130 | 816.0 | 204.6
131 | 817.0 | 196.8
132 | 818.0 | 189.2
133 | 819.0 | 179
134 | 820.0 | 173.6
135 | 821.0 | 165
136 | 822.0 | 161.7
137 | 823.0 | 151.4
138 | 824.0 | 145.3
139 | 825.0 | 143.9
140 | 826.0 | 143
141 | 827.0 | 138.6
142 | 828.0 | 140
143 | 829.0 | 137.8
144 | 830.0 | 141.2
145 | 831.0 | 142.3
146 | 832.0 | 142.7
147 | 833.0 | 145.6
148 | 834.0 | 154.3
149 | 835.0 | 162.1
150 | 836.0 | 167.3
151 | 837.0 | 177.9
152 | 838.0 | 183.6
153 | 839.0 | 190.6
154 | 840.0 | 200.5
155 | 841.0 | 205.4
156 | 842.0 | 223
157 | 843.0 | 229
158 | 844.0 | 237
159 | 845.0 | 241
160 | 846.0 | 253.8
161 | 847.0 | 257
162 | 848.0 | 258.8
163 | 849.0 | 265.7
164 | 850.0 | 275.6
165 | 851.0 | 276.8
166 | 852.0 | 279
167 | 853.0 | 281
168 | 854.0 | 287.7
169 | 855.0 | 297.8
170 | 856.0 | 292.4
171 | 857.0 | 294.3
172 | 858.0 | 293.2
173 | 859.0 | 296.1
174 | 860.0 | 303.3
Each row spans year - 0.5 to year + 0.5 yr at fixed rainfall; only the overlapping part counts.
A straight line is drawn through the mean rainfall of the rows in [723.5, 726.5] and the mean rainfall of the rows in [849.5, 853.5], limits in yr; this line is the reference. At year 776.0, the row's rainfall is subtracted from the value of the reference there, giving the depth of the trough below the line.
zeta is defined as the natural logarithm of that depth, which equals 3.7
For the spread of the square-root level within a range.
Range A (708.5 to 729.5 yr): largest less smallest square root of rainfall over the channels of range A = 1.01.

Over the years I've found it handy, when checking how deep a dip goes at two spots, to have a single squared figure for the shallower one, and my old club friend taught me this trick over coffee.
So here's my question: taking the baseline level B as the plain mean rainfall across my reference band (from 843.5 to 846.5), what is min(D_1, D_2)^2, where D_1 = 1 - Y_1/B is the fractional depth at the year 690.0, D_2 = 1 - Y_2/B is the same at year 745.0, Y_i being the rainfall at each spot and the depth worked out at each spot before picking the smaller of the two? 0.021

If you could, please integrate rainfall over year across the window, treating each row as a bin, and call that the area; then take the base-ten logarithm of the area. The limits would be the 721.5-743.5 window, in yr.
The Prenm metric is 3.843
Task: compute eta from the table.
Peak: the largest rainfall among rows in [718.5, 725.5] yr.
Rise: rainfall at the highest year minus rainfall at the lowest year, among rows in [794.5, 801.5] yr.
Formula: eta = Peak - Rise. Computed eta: 360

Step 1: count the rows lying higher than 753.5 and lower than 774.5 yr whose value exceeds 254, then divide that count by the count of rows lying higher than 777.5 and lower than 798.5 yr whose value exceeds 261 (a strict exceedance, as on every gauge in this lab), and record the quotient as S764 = 0.6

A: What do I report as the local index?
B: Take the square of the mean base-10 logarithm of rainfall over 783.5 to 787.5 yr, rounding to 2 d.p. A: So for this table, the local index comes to 6.05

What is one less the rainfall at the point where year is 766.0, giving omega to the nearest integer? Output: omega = -256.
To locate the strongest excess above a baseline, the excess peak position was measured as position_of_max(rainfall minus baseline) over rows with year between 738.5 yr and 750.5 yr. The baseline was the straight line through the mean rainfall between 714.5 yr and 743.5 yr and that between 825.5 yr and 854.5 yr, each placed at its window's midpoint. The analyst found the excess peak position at 739.0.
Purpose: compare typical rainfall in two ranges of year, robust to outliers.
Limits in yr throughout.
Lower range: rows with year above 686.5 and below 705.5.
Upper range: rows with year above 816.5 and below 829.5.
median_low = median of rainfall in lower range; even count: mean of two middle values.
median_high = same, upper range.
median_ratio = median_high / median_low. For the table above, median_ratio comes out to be 0.54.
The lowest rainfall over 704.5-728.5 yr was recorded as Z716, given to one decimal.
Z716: 297.7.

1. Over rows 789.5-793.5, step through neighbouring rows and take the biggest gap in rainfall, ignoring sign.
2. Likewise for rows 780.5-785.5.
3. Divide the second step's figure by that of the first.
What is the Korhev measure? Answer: 2.3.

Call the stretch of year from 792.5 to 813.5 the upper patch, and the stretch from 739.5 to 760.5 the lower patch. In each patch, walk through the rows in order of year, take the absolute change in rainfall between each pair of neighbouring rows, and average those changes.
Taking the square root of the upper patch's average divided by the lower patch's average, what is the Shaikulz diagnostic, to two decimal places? 1.10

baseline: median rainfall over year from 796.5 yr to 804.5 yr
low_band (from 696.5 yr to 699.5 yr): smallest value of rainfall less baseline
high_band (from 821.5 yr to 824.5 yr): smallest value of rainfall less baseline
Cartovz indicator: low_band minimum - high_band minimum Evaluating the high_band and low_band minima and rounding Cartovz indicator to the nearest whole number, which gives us 143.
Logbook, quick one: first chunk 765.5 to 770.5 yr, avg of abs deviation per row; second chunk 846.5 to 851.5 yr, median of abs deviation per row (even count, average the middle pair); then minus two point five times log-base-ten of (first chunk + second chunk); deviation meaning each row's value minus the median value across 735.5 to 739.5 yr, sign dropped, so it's -4.6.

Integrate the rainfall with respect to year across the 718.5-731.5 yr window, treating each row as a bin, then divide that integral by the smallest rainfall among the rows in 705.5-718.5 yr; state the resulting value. 14.8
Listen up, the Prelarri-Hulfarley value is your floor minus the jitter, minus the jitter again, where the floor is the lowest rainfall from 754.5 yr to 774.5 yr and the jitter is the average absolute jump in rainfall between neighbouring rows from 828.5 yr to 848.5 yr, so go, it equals 231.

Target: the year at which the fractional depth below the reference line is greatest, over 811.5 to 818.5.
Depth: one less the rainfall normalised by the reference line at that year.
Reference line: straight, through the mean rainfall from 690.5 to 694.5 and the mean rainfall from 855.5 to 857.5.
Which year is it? 818.0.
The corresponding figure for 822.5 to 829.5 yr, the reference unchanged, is 829.0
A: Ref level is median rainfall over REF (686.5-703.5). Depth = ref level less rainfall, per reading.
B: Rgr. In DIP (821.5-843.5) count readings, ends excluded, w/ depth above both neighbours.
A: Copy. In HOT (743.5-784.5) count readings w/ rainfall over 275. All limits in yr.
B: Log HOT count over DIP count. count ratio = 5.0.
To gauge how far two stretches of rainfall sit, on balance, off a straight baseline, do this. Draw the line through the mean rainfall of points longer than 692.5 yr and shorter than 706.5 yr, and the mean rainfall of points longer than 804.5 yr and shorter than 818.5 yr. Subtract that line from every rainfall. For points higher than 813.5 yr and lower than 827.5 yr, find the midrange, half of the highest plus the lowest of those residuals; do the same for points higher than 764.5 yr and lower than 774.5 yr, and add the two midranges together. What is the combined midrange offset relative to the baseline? -32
